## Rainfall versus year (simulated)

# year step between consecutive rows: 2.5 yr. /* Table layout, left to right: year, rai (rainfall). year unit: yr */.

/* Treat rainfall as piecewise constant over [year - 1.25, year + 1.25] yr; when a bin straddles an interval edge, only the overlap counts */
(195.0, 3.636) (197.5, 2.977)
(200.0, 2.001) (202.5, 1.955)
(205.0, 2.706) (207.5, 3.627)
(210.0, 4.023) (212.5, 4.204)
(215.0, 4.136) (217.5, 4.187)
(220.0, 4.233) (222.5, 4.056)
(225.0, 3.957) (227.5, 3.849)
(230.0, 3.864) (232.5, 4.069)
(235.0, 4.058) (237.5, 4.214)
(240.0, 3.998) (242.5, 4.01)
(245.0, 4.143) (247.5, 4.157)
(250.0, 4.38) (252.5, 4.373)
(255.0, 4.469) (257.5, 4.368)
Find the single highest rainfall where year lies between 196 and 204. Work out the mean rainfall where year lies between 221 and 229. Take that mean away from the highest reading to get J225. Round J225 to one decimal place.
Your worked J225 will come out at -1.0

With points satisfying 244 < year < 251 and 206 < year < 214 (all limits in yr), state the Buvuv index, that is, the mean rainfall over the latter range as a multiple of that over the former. 0.93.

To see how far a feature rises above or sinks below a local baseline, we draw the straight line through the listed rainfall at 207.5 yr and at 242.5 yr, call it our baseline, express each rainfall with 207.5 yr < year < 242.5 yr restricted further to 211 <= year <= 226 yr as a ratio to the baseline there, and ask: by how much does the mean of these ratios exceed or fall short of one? 0.10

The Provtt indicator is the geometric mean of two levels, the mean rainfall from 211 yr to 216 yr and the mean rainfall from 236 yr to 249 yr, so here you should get 4.1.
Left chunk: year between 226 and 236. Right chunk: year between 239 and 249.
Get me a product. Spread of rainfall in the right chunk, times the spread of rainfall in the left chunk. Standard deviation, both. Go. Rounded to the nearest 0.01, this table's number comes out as 0.01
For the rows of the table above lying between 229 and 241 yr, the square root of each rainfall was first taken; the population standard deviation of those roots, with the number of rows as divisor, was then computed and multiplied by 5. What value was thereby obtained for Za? 0.14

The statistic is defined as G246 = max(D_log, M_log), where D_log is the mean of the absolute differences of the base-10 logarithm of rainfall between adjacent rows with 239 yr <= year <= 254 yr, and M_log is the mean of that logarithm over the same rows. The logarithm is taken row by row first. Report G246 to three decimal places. 0.621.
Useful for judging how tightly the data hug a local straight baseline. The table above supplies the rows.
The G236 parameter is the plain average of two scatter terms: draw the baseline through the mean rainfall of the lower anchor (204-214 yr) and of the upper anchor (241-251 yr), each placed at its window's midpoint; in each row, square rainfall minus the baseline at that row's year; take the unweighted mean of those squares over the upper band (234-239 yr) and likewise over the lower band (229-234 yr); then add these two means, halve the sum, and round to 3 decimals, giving 0.011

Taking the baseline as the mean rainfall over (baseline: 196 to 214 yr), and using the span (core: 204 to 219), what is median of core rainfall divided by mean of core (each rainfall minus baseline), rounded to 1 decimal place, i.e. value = 5.5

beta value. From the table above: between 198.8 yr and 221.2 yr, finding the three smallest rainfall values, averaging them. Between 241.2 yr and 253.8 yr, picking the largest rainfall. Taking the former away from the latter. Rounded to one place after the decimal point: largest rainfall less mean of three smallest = 2.2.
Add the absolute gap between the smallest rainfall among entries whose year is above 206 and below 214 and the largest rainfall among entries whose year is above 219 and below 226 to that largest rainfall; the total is 4.8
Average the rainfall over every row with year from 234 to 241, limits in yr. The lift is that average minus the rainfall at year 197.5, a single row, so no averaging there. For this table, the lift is 1.1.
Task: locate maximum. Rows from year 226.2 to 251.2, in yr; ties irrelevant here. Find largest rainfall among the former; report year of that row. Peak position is 250.0 yr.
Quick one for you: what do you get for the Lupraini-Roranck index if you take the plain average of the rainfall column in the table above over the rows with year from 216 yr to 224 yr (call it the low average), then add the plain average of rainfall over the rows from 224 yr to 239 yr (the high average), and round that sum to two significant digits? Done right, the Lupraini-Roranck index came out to 8.2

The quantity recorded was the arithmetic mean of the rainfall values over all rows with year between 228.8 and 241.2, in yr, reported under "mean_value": 4.04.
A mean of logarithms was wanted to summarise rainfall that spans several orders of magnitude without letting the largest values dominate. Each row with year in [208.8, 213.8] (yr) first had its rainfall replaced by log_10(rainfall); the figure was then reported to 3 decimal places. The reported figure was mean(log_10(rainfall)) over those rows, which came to 0.614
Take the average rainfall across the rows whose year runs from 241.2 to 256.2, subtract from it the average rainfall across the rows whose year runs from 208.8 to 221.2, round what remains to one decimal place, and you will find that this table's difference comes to 0.1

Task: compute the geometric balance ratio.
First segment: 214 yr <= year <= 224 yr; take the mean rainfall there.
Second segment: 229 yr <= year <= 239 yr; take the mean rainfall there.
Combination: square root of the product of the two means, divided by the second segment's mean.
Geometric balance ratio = 1.01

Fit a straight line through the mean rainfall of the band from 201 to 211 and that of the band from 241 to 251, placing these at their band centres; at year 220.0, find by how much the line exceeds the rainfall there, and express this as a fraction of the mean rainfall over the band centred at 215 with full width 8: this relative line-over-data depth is -0.19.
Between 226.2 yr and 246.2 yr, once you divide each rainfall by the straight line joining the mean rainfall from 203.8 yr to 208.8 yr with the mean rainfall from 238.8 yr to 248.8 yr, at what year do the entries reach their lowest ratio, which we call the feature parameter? 242.5 yr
